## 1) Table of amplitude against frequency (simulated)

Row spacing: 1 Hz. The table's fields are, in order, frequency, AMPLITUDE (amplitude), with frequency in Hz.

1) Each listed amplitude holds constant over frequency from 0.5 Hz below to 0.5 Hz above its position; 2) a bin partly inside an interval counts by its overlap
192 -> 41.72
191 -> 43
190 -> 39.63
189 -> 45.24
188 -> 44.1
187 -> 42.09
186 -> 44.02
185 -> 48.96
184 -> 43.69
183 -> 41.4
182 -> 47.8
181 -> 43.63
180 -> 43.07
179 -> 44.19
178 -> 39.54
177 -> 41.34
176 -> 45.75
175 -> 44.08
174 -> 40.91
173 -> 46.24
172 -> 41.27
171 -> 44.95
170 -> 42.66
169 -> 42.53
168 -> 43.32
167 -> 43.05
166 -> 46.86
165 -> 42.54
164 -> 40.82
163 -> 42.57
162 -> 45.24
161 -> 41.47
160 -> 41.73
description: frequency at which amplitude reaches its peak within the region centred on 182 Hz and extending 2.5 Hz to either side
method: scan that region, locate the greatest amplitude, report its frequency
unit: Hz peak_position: 182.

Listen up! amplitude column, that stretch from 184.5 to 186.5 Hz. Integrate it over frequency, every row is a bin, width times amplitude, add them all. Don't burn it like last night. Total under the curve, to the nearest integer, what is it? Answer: 93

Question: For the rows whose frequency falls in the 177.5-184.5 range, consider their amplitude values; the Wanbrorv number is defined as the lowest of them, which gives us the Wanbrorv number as 39.54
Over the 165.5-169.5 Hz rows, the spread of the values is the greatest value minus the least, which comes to 4.3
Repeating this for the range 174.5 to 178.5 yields 6.2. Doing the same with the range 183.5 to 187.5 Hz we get 6.9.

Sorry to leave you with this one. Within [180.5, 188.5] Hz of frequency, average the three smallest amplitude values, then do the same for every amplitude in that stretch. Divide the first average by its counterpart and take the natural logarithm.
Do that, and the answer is -0.048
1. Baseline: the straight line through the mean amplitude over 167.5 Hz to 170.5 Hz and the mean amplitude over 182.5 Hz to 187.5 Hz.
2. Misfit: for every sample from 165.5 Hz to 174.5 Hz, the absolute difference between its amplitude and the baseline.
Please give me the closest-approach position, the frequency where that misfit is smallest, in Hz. 170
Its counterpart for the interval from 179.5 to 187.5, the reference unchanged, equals 186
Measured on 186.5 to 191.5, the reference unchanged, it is 188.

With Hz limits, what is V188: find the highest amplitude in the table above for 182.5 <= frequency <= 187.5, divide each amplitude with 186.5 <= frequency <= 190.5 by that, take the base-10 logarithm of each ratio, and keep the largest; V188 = -0.034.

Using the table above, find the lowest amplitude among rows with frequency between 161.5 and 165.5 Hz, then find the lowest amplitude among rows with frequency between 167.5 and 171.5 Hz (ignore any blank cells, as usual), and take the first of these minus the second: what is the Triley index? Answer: -1.7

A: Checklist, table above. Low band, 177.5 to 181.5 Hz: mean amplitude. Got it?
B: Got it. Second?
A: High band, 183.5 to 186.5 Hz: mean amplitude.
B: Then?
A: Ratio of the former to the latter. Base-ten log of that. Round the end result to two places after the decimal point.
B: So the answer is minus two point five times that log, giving 0.07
